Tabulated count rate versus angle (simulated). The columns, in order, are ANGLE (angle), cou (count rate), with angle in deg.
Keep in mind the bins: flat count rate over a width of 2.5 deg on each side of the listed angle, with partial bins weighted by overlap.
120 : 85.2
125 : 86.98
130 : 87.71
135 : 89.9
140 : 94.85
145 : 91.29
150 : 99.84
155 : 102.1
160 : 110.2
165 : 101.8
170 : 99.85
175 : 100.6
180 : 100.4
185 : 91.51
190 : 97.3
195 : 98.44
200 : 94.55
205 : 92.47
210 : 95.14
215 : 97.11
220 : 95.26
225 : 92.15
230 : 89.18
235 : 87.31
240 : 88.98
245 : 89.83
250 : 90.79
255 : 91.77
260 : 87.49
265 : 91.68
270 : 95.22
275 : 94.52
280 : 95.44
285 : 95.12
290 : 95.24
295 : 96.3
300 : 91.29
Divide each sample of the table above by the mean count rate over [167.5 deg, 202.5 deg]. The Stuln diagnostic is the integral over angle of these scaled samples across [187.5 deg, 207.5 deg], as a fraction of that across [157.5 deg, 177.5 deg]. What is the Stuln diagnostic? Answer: 0.93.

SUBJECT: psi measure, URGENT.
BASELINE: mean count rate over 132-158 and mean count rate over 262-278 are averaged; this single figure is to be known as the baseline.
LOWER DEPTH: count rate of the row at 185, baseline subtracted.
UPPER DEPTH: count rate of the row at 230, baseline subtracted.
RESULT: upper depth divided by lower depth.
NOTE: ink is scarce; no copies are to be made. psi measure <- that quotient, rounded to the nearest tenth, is 1.7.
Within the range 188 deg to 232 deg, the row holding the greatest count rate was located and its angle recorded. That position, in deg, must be 195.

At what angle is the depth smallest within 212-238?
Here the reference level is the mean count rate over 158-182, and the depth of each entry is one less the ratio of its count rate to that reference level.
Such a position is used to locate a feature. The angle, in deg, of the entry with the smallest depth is 215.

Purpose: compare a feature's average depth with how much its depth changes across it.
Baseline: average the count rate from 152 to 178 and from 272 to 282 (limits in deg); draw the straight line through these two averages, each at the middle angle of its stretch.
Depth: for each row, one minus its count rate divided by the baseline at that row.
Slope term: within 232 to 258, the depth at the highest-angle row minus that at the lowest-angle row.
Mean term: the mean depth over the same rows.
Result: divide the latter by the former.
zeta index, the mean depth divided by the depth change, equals -1.3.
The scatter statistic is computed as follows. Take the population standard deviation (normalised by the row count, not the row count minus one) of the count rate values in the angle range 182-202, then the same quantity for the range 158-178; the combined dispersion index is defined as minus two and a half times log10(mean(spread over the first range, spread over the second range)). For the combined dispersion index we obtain -1.3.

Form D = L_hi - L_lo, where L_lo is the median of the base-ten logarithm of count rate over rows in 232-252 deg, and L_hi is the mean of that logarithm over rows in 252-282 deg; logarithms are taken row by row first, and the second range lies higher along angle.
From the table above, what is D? 0.015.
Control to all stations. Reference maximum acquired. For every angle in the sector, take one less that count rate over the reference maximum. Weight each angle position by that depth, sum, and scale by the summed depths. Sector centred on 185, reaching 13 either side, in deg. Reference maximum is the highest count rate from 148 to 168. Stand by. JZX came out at 185.6 deg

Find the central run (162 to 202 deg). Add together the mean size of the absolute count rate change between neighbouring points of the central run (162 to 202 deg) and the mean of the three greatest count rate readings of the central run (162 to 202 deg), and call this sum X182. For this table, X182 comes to 104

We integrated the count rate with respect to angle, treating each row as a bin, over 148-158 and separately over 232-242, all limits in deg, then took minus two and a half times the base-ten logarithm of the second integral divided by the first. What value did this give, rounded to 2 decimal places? 0.15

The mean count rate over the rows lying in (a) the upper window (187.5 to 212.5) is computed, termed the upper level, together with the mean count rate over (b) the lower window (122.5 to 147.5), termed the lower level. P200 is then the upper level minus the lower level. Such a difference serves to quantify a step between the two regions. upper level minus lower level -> 5.4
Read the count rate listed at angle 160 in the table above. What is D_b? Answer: 110.2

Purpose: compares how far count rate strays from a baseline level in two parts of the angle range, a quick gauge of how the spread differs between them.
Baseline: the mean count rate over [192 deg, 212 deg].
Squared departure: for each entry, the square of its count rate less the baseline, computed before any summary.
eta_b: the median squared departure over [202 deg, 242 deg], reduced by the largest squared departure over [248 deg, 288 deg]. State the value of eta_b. -51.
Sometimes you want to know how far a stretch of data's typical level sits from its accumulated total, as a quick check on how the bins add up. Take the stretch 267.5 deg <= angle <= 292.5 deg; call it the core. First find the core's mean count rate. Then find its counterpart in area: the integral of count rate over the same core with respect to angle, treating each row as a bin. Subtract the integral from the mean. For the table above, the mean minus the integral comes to -2283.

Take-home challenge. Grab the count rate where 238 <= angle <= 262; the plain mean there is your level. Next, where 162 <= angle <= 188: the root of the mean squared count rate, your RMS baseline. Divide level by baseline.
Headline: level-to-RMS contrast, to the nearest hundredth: 0.91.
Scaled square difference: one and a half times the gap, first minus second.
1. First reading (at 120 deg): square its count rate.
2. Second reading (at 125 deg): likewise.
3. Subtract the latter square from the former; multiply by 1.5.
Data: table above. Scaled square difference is -460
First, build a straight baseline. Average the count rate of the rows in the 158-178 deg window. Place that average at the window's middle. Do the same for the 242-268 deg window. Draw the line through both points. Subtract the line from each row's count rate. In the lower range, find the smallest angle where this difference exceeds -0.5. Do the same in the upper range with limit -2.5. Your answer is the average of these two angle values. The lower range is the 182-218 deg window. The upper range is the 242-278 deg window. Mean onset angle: 230.0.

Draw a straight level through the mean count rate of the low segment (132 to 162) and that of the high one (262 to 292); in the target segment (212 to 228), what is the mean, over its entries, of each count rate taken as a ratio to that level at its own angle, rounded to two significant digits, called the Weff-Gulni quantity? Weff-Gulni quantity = 0.99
